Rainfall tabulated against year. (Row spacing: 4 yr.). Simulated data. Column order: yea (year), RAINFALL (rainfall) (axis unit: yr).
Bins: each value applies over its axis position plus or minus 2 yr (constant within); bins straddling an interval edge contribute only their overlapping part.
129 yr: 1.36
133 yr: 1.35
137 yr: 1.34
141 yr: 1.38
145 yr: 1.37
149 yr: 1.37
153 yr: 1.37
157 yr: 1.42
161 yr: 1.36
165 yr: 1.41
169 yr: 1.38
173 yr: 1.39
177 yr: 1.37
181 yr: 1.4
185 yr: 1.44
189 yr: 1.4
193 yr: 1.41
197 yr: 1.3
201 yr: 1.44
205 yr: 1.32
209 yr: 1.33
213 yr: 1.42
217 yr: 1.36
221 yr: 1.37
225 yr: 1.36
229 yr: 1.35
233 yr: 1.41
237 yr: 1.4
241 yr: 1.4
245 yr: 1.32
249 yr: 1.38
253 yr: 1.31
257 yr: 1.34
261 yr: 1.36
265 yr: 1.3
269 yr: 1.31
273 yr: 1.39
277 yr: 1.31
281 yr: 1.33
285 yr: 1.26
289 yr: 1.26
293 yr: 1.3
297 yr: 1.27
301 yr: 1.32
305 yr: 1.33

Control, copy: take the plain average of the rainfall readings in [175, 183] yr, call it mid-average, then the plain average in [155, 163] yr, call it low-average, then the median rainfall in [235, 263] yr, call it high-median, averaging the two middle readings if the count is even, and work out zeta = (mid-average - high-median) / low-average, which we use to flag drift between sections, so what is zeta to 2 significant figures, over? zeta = 0.018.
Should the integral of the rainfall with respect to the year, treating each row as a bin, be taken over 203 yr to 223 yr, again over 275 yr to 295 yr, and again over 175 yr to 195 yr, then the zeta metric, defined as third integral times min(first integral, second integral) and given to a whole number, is 726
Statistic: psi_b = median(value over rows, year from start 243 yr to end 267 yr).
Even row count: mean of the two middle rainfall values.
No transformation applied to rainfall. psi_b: 1.33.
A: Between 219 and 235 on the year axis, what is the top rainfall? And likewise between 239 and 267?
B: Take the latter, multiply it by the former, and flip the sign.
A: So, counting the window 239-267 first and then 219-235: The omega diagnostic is -1.97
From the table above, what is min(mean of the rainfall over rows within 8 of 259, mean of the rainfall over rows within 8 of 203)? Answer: 1.33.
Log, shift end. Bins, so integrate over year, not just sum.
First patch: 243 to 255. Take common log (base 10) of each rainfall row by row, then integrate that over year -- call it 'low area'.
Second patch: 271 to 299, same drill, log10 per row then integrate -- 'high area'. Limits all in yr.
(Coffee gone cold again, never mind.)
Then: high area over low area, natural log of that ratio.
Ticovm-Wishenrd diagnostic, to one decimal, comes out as 0.8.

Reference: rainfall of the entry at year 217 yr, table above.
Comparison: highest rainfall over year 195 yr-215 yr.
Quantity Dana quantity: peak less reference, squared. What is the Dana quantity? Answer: 0.006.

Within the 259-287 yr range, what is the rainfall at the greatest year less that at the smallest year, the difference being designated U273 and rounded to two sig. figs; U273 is -0.10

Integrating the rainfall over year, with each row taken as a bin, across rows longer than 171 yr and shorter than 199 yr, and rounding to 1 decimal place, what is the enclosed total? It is 38.8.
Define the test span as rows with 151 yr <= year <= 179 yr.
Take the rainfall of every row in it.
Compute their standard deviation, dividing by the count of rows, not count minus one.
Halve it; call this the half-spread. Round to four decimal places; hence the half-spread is 0.0103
